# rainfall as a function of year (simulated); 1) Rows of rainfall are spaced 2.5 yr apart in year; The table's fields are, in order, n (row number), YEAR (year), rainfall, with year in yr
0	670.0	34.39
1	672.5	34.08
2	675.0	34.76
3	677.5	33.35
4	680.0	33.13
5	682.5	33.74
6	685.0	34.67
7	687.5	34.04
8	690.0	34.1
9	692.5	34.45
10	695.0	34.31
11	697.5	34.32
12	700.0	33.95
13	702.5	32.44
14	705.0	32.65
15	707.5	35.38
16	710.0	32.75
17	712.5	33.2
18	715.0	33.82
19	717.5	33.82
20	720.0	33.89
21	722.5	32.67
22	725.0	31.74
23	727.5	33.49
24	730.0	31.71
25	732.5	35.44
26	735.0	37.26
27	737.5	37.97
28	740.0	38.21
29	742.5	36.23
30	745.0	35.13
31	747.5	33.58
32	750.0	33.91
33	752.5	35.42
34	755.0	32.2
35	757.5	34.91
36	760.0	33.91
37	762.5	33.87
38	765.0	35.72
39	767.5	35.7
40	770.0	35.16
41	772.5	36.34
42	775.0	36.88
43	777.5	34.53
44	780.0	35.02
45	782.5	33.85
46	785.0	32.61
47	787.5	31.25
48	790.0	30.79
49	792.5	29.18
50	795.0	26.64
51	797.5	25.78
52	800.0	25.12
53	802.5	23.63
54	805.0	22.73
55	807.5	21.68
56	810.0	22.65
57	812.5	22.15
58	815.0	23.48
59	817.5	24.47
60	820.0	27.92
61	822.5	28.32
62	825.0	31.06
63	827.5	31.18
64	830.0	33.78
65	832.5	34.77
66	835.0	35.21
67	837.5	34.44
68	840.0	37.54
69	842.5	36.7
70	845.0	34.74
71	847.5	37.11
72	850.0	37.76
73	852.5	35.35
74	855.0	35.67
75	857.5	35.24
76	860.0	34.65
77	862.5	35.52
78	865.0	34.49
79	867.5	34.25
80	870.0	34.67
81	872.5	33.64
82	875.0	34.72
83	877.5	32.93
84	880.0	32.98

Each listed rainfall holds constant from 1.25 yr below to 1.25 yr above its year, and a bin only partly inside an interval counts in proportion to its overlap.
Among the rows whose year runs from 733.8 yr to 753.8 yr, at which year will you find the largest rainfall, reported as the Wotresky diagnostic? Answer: 740.0 yr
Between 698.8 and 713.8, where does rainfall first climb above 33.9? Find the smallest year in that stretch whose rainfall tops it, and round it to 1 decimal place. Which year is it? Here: 700.0 yr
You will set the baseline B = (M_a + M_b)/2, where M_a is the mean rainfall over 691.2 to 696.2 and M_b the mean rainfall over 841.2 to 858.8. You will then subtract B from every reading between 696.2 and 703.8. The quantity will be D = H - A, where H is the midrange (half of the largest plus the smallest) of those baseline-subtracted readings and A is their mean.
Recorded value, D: -0.19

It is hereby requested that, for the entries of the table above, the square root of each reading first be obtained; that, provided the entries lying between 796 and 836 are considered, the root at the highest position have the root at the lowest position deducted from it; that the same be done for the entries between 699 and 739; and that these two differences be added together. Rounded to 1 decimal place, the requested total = 1.2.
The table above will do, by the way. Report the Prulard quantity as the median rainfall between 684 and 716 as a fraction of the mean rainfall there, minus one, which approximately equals 0.006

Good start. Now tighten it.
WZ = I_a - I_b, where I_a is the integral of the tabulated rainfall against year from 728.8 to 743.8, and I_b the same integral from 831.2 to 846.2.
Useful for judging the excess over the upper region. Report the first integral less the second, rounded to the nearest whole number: 9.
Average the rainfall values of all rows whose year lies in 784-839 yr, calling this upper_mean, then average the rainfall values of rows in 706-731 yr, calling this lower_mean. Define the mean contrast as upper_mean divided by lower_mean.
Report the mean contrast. 0.85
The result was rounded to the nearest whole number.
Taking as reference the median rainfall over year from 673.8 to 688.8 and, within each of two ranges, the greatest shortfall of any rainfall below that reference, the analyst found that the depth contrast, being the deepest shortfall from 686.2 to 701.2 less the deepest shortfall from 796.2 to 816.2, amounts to -12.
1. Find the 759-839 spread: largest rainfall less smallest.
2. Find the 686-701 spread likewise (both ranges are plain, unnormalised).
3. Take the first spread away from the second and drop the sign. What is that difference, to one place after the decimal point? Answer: 14.7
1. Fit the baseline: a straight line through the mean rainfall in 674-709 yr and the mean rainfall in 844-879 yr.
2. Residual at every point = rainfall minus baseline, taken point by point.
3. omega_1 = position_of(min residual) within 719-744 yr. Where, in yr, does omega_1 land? 730.0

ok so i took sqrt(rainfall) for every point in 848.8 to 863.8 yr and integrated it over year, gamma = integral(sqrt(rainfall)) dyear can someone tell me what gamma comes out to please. 90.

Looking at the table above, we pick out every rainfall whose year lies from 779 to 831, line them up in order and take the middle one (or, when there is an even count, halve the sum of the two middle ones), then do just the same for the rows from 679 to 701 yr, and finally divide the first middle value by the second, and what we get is 0.82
